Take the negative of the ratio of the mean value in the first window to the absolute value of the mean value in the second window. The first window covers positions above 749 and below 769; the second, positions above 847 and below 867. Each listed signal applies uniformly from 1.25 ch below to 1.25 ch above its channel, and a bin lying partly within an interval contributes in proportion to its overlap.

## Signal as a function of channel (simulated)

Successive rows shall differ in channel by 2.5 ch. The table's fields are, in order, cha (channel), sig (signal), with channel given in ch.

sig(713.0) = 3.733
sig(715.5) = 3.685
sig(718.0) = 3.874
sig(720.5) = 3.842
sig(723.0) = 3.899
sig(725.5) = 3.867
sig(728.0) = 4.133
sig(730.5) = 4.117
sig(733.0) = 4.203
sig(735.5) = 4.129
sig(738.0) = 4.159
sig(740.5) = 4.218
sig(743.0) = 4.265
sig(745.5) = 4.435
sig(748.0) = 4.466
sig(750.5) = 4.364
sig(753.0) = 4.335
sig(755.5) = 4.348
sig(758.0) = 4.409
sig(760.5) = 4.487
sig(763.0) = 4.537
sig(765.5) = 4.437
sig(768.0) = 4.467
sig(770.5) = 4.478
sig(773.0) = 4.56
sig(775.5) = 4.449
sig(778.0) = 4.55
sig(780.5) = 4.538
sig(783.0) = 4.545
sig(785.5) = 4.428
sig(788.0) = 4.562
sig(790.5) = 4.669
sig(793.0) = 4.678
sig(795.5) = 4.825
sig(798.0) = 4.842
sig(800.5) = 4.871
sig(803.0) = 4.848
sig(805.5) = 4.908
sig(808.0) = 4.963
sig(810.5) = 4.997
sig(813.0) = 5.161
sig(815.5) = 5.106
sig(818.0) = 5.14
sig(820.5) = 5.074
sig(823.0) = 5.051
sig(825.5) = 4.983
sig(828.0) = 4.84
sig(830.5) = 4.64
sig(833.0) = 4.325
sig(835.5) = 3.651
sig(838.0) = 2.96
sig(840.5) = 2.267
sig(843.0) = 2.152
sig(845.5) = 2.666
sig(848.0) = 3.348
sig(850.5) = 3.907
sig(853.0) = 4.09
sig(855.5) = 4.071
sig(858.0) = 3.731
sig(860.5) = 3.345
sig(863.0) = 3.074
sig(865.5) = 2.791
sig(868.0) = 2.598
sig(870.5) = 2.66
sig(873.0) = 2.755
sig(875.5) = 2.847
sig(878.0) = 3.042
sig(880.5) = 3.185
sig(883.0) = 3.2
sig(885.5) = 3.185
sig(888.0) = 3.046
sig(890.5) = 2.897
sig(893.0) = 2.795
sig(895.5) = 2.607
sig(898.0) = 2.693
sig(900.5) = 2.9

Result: -1.25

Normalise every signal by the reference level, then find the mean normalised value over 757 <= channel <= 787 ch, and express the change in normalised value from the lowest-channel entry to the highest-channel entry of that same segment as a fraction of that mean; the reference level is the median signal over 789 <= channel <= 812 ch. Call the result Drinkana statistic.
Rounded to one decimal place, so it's 0.0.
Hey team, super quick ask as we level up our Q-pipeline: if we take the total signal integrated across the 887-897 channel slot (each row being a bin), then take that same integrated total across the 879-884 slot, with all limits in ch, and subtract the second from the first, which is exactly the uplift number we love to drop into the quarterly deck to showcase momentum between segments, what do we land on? 12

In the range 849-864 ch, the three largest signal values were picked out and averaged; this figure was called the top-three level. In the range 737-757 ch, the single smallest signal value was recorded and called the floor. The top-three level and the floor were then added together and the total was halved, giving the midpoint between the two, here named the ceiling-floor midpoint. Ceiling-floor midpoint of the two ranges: 4.1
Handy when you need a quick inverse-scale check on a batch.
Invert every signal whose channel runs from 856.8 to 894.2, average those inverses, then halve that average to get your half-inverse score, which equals 0.17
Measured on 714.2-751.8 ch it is 0.12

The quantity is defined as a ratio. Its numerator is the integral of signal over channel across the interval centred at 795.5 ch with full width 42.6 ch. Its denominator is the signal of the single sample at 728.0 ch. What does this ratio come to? 49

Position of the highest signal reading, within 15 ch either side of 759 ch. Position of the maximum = 773.0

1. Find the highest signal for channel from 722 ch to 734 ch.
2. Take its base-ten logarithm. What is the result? 0.62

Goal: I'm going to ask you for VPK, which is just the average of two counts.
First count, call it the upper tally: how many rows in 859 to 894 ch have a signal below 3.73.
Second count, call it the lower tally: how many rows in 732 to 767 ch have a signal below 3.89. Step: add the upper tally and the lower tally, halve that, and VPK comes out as 7.0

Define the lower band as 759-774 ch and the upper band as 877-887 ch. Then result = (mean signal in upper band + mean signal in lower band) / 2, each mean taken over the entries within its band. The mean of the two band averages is 3.8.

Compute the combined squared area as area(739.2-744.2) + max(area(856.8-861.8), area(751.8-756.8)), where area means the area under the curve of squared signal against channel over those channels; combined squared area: 184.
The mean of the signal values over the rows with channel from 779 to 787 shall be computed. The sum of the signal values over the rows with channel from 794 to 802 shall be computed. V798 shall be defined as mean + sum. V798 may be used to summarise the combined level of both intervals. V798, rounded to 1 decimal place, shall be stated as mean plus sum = 19.0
